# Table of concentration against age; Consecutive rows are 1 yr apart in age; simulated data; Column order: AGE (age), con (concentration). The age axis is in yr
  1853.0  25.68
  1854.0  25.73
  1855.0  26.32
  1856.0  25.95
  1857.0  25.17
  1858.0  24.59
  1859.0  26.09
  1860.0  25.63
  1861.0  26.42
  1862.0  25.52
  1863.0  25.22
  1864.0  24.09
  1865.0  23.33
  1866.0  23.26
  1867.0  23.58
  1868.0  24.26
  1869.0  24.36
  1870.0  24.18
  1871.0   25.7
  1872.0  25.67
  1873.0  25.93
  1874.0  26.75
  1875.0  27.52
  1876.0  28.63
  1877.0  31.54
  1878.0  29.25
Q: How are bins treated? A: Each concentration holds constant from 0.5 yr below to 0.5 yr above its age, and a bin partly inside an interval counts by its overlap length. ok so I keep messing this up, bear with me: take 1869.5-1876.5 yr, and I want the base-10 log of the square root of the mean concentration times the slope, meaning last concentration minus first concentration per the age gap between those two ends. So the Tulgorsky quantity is 0.65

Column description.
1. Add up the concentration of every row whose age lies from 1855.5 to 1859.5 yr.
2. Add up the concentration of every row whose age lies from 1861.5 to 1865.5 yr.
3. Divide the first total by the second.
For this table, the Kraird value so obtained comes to 1.04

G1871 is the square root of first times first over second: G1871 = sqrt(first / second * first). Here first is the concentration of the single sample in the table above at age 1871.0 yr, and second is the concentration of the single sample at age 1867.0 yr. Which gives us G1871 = 5.3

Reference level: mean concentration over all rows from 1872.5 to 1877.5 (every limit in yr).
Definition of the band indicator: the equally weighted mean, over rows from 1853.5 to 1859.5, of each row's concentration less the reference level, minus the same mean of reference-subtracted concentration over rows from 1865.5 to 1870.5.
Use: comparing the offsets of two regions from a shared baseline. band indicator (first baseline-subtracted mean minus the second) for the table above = 1.7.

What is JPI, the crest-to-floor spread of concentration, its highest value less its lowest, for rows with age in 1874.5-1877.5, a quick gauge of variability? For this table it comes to 4.0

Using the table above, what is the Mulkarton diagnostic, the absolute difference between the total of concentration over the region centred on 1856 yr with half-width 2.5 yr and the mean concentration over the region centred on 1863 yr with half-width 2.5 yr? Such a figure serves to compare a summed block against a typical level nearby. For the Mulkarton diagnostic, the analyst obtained 103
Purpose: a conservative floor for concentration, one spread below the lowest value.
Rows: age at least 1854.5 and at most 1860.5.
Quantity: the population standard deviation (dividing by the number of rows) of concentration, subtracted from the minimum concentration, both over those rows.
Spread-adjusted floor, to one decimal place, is 24.0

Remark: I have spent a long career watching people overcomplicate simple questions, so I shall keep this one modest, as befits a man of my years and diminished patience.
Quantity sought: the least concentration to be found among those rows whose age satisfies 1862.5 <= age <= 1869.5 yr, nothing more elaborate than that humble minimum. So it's 23.26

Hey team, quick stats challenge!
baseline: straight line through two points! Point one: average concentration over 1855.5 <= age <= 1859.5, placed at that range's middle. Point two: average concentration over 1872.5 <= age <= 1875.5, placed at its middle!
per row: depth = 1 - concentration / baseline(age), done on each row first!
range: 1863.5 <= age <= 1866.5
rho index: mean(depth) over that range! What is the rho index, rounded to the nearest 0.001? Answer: 0.095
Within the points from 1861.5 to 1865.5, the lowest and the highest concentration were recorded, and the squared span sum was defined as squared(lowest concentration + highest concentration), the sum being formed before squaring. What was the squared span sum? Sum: 2386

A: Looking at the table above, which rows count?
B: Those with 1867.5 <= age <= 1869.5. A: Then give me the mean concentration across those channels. 24.3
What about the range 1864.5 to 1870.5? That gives 23.8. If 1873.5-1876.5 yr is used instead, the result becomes 27.6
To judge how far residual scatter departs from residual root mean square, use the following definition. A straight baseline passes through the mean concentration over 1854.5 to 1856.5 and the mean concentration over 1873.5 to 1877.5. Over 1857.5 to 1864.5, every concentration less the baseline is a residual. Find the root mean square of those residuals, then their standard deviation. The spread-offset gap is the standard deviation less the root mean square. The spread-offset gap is -0.8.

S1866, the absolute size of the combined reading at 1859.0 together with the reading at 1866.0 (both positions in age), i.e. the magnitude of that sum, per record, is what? 49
